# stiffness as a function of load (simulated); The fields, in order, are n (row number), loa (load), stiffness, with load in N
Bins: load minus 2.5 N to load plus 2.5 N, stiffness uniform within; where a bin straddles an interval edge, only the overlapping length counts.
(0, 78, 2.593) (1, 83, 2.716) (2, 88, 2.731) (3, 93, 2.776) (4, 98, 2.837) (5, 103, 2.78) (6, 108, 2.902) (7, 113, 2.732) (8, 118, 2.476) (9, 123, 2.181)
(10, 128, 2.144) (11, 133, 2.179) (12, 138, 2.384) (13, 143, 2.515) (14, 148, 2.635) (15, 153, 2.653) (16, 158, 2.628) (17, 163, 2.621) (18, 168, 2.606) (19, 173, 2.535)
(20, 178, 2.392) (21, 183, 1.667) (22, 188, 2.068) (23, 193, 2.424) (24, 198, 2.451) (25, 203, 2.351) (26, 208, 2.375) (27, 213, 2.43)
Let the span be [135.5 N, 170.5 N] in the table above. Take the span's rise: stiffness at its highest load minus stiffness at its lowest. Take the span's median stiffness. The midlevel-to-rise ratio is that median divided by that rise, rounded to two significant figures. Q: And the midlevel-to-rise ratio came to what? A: 12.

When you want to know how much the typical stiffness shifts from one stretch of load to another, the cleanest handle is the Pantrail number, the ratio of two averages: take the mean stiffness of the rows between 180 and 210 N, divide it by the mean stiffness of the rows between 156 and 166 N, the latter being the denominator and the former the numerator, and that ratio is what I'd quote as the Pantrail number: 0.85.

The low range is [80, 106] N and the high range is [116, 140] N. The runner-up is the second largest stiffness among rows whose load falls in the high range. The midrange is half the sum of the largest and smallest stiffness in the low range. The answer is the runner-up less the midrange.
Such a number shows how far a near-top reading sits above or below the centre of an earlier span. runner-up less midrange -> -0.39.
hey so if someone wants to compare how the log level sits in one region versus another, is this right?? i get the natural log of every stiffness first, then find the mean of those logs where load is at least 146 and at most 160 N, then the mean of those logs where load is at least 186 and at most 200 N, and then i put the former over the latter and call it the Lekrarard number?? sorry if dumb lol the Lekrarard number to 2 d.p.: 1.16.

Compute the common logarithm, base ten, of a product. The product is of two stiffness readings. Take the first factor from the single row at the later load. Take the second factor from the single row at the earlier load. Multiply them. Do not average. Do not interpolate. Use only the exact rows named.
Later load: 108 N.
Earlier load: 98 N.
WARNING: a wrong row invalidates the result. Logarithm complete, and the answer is 0.92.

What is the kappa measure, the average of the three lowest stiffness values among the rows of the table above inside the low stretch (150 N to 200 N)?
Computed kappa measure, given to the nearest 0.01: 2.04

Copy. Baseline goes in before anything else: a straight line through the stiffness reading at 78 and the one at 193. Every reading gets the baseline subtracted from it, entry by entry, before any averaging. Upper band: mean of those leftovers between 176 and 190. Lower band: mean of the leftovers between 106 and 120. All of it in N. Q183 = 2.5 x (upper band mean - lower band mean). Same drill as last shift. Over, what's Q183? -1.4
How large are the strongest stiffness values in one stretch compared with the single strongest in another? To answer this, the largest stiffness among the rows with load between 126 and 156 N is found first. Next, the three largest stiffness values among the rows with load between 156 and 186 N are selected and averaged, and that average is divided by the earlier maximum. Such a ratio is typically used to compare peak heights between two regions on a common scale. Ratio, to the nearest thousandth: 0.987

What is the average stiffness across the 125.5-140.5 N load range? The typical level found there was 2.24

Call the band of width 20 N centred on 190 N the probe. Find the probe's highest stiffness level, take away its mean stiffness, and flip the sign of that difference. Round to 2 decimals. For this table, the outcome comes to -0.30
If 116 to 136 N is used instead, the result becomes -0.23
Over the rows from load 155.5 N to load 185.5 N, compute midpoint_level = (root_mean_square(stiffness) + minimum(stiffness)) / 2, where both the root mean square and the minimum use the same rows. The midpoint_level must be 2.05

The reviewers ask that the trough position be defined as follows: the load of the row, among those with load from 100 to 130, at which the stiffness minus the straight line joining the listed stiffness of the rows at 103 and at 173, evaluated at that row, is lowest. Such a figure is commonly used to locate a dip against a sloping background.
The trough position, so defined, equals 128 N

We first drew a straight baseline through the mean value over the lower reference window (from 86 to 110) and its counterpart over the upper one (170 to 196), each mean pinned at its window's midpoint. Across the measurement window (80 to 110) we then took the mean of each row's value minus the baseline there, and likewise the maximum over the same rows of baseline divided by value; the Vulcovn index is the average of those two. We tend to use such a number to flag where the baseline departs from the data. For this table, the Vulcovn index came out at 0.52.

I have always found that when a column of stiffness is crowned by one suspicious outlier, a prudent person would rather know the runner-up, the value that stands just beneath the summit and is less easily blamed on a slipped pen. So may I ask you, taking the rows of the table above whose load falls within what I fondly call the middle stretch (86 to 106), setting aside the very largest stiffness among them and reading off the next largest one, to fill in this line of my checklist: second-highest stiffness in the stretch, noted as 2.78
